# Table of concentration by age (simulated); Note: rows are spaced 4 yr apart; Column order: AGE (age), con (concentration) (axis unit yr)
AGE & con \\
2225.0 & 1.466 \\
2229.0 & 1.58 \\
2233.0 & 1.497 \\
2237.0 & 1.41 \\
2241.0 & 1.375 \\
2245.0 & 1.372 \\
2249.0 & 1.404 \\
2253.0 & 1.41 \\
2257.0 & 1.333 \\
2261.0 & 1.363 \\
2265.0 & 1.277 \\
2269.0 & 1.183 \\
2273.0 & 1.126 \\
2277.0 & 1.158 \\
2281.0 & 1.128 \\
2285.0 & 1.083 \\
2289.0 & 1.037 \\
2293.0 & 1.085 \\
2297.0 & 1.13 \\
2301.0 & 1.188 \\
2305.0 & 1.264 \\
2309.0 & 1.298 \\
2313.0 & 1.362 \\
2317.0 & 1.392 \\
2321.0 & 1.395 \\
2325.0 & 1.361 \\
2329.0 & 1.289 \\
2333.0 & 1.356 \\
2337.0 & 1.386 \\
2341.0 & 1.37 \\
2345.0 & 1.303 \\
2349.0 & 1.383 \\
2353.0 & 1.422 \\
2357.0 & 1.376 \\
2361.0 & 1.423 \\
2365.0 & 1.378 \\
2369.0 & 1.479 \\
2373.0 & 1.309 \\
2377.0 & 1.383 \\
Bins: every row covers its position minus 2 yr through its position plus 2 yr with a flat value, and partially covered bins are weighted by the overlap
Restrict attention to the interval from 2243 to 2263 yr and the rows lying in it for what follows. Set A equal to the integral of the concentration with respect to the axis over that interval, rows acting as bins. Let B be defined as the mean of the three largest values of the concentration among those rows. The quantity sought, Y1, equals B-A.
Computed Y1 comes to -26.1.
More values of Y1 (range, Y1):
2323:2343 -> -25.7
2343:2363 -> -26.2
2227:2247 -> -27.4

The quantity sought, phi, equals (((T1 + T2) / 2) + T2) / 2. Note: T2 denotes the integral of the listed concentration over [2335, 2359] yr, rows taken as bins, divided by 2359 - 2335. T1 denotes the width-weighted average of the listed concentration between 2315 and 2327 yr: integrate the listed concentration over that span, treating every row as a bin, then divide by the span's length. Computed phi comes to 1.38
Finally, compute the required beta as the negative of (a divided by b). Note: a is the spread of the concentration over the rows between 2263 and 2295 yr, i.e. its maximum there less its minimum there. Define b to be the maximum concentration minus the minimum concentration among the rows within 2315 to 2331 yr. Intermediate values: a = 0.240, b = 0.106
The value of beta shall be -2.3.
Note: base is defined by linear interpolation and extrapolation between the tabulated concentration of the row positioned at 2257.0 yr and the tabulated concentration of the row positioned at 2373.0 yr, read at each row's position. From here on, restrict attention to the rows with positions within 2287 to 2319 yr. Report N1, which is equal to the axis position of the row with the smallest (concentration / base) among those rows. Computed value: 2289.0 yr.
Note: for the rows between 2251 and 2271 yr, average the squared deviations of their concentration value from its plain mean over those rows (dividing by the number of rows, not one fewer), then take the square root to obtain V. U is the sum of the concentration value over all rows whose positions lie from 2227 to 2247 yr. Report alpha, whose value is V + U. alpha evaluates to 7.3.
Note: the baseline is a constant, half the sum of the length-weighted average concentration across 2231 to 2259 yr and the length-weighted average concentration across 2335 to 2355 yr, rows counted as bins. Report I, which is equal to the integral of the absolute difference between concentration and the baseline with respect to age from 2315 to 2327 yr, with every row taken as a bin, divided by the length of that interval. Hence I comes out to 0.01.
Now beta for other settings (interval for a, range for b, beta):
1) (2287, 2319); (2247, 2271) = -1.6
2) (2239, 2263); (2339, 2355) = -0.6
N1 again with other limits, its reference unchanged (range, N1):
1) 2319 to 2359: 2329.0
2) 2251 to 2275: 2273.0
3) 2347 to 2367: 2357.0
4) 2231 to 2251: 2245.0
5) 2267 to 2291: 2289.0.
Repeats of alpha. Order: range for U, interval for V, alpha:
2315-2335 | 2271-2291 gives 6.8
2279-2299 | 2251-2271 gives 5.5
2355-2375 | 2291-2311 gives 7.0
